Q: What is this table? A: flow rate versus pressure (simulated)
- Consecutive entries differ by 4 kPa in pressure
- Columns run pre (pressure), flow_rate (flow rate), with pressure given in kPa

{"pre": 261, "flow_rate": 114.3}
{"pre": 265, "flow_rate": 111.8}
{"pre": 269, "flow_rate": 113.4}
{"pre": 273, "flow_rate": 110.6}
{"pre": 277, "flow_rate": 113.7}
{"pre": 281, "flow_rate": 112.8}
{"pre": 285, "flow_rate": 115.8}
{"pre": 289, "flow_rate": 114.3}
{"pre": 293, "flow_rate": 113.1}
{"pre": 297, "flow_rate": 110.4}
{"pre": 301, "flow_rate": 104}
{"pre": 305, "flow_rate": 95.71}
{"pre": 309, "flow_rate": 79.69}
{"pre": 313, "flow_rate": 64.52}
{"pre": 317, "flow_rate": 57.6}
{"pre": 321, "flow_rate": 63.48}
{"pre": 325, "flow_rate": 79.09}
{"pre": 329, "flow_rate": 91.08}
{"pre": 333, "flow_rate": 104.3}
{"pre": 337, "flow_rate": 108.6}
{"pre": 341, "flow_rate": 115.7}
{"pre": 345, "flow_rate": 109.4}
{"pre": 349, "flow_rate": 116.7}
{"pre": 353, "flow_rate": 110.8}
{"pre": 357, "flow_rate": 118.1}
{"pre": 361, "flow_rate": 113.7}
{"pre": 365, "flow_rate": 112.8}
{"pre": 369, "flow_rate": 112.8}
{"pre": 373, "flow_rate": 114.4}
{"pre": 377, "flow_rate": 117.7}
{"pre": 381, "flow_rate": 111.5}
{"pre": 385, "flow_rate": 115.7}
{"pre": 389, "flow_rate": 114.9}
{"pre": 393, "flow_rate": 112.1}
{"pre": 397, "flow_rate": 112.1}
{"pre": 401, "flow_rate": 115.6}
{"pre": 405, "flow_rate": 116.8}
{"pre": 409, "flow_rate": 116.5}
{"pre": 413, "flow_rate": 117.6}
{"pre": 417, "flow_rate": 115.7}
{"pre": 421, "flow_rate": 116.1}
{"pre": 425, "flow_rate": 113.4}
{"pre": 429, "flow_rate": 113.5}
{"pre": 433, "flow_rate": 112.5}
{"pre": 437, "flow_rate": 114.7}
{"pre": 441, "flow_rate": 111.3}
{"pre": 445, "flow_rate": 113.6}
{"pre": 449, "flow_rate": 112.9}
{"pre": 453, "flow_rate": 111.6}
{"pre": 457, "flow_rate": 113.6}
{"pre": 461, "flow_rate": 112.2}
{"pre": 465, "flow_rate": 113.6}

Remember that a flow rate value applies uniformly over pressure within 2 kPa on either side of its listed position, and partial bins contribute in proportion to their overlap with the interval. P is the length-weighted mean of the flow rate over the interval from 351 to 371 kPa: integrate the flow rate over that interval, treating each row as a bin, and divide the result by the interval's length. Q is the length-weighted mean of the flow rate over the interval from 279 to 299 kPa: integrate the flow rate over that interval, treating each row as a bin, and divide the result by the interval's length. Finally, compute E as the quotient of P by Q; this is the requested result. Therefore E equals 1.00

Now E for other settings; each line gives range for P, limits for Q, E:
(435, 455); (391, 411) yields 0.98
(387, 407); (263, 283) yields 1.02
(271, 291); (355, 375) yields 0.99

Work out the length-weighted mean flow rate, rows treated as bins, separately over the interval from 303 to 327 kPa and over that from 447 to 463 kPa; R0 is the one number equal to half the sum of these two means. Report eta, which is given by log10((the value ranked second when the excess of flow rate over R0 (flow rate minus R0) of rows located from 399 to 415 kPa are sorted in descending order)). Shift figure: 1.38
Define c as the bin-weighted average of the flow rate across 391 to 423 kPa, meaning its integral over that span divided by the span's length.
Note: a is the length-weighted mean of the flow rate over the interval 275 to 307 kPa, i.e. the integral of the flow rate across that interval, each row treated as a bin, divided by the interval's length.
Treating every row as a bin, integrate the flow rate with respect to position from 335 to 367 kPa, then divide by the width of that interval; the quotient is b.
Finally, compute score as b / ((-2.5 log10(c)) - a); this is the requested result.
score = -0.98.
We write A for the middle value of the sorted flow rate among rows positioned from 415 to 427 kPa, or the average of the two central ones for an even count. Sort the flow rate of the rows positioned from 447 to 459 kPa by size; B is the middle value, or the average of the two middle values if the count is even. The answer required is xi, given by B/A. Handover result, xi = 0.98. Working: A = 116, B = 113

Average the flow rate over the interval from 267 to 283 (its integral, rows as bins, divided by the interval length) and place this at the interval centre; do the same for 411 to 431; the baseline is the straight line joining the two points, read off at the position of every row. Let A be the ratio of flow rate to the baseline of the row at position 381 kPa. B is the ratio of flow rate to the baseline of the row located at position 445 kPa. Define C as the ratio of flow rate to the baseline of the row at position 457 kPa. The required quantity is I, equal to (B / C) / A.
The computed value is 1.03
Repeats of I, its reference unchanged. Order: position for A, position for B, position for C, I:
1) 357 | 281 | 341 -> 0.95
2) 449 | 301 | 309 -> 1.34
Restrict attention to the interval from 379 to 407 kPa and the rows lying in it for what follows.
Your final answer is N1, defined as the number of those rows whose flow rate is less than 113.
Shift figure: 3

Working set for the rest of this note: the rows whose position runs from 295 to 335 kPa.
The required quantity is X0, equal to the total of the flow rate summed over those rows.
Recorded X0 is 850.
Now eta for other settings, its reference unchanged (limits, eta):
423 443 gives 1.31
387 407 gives 1.35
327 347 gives 1.22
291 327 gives 1.24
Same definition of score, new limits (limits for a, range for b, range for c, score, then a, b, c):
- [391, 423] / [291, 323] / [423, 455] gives -0.71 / 115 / 86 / 113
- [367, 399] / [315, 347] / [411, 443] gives -0.77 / 114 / 91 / 114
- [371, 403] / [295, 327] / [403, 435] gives -0.69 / 114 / 82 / 115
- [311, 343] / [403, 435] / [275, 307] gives -1.27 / 86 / 115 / 110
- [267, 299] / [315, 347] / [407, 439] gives -0.77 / 113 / 91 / 115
